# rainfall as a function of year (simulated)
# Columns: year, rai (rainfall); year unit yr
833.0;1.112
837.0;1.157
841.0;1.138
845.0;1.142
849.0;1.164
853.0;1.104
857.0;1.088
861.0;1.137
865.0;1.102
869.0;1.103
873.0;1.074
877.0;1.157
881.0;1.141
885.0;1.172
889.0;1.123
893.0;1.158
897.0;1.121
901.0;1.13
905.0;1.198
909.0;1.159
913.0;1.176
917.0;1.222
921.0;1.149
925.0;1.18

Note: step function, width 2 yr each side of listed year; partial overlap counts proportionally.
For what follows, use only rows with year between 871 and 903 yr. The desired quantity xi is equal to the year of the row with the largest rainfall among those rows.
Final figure 885.0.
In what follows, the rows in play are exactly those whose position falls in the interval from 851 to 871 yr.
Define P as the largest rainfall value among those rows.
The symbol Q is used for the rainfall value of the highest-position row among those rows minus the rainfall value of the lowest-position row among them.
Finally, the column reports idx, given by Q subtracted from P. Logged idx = 1.138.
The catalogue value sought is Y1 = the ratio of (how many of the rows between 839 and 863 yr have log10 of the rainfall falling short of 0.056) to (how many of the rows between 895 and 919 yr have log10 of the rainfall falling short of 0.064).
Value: 1.50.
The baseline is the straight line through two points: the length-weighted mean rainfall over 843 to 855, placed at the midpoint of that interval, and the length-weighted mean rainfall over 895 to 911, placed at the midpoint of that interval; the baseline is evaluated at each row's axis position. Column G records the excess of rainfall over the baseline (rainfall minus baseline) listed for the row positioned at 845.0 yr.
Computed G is 0.01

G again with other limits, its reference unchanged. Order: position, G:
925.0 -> 0.02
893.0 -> 0.01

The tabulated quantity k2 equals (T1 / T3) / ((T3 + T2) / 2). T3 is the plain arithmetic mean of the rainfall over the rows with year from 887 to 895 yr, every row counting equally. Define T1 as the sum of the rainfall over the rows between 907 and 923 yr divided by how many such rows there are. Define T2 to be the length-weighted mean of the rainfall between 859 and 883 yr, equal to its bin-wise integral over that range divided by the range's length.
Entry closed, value 0.913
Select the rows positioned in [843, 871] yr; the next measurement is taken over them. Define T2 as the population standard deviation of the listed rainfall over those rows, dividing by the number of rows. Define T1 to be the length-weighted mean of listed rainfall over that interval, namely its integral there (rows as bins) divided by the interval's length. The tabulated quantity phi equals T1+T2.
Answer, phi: 1.15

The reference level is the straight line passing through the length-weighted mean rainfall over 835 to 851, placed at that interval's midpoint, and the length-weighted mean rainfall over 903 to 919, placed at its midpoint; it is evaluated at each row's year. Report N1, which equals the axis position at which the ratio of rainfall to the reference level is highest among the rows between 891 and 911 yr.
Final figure 905.0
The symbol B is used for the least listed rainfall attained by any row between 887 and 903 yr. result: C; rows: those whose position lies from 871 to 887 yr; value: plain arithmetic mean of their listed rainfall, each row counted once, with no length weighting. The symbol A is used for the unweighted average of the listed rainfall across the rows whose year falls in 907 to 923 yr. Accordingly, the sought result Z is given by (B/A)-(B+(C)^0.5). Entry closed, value -1.23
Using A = 1.18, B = 1.121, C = 1.14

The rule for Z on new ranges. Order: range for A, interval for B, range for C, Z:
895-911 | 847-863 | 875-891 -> -1.22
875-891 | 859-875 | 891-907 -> -1.21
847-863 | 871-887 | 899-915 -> -1.20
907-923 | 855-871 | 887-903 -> -1.23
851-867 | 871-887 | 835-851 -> -1.18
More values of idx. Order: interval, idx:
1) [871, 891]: 1.123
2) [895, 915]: 1.143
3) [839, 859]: 1.214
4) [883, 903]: 1.214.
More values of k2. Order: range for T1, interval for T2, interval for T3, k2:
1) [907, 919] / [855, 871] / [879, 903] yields 0.925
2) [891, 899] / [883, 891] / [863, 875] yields 0.931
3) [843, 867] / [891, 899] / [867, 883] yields 0.889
